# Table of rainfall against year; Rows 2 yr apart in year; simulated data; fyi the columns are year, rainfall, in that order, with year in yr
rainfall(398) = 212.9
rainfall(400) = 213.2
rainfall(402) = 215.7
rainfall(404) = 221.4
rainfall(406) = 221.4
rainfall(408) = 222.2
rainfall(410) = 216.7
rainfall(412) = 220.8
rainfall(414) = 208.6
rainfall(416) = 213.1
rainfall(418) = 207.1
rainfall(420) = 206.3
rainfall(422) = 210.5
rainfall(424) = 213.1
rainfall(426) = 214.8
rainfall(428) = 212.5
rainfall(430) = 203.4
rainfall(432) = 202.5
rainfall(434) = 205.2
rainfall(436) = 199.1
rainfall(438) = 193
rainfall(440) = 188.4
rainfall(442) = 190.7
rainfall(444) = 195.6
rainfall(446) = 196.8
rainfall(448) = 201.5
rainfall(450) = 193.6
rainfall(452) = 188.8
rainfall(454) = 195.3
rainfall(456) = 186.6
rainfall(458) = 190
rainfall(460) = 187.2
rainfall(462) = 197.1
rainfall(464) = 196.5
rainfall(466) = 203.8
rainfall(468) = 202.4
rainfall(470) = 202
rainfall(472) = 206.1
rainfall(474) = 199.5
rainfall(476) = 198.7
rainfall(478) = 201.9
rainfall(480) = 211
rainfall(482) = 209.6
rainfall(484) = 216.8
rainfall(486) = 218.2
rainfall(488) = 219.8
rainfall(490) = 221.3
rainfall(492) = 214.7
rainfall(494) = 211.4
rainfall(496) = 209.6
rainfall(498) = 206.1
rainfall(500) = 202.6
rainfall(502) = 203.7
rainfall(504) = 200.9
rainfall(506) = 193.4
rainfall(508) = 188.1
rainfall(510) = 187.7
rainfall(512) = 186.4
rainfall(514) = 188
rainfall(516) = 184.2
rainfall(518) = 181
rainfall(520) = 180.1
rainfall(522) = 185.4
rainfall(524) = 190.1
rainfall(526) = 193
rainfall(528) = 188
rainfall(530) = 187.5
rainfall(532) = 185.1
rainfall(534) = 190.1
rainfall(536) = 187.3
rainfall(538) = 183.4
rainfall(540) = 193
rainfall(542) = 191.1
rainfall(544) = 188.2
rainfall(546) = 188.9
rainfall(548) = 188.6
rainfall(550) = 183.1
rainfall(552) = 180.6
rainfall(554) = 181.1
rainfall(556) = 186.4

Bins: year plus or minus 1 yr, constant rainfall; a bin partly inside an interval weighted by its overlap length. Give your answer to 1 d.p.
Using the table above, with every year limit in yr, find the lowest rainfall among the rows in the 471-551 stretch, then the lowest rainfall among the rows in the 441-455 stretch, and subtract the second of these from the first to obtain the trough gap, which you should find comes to -8.7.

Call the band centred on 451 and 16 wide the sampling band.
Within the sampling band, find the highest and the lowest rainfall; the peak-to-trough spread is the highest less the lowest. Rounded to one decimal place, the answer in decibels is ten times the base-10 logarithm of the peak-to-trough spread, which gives 11.7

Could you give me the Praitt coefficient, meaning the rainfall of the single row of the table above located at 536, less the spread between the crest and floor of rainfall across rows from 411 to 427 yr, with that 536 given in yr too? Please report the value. 173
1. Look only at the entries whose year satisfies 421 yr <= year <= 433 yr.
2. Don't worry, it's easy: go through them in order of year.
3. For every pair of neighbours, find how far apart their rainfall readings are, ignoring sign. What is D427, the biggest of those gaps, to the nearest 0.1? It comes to 9.1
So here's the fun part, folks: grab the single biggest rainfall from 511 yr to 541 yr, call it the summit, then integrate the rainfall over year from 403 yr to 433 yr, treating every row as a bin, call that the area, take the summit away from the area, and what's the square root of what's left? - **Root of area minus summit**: 78.7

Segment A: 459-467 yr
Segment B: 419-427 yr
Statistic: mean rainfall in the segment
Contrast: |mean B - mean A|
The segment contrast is 15.0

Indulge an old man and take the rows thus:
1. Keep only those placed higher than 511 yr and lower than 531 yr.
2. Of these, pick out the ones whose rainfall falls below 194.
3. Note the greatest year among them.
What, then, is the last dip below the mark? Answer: 530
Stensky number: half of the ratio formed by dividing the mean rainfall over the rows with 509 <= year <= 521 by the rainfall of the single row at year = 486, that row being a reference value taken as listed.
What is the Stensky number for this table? 0.423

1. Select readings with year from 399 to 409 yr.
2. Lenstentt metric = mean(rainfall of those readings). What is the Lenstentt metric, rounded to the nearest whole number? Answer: 219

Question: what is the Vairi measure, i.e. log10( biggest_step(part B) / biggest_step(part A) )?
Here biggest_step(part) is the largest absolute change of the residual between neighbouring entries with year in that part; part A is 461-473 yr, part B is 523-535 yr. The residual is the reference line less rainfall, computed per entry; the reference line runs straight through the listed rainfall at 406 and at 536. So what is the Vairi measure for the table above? -0.15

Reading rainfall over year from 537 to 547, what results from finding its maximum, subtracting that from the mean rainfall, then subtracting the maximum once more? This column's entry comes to -197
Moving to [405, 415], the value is -226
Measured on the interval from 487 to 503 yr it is -231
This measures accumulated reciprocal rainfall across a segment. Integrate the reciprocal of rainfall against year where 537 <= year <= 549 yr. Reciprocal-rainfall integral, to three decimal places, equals 0.064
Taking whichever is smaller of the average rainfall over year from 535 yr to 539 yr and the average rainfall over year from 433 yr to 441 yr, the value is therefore 185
